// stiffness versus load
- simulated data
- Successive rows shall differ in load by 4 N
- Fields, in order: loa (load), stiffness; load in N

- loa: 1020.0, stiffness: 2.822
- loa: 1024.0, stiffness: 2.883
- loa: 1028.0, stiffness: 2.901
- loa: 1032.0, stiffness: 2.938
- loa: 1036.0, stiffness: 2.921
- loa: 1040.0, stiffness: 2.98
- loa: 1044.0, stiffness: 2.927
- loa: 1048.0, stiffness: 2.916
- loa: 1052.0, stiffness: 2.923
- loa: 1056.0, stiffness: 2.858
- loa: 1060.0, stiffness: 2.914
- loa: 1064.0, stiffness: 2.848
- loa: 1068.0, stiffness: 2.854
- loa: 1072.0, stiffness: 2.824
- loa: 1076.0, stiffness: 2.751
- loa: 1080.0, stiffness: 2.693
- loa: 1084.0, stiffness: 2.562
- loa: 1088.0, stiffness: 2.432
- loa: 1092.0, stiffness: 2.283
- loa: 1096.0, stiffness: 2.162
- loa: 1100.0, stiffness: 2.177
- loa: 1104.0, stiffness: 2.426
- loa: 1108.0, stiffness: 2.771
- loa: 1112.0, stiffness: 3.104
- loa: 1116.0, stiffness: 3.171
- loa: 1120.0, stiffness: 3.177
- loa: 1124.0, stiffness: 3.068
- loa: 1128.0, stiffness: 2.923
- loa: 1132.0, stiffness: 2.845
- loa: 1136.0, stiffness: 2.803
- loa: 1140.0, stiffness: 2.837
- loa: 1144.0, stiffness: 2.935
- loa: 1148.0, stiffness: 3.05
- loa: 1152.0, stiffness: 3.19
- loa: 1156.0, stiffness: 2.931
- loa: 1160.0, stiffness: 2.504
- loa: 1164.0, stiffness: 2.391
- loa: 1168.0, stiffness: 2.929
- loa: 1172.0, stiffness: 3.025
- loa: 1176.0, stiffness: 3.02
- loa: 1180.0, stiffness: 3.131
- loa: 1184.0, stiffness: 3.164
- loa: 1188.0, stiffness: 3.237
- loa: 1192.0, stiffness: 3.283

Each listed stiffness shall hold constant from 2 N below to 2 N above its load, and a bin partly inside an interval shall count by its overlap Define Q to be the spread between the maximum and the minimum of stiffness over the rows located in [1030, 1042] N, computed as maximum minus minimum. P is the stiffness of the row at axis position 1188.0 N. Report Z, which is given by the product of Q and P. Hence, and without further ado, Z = 0.2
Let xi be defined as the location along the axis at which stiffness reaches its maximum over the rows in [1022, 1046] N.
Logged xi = 1040.0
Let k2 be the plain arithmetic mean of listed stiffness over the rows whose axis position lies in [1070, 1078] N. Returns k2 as 2.79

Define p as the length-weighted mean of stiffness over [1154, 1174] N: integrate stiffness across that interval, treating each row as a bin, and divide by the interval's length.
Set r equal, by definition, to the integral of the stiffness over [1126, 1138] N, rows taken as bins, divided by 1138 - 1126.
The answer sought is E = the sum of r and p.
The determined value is 5.6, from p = 2.76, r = 2.86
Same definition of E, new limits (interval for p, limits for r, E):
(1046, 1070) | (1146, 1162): 5.8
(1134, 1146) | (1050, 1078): 5.7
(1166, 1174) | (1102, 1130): 5.9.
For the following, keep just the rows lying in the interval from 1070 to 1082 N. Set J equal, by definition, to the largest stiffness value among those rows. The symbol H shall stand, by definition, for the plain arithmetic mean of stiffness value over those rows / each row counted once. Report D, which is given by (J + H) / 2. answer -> 2.79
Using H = 2.76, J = 2.824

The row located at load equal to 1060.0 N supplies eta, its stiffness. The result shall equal 2.914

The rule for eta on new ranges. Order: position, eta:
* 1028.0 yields 2.901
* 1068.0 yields 2.854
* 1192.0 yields 3.283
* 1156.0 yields 2.931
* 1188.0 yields 3.237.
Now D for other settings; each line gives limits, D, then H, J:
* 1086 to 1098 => 2.36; 2.29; 2.432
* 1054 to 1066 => 2.89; 2.87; 2.914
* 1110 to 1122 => 3.16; 3.15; 3.177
